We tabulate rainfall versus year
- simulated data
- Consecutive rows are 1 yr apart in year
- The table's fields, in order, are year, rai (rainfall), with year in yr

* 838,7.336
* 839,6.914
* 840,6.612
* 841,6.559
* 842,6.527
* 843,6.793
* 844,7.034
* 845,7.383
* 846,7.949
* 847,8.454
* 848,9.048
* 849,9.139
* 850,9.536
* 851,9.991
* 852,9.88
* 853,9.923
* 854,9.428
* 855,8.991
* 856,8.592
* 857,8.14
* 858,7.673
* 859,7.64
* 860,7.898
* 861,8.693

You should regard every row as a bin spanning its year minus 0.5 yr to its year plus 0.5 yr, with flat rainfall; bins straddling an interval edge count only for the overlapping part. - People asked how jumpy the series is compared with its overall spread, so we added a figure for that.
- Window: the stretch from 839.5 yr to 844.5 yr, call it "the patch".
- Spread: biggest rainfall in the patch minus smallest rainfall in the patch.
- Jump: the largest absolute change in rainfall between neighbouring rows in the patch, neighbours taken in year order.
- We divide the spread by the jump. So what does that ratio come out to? 1.9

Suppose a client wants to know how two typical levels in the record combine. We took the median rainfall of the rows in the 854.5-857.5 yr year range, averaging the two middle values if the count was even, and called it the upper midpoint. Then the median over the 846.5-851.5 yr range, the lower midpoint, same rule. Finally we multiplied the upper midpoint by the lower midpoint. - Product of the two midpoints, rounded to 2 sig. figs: 79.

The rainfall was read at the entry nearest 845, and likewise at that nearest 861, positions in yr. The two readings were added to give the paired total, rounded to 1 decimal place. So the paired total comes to 16.1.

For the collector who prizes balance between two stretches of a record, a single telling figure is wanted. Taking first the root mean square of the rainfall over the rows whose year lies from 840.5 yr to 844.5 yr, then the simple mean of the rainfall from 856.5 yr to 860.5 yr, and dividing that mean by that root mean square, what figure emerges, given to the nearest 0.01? 1.16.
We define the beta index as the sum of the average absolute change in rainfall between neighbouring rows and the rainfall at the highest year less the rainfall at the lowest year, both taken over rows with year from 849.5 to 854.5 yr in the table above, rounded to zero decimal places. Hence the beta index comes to 0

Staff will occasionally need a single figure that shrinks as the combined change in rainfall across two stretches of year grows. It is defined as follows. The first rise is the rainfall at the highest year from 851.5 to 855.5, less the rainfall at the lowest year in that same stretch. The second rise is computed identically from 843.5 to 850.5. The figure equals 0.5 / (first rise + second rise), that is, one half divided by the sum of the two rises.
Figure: 0.31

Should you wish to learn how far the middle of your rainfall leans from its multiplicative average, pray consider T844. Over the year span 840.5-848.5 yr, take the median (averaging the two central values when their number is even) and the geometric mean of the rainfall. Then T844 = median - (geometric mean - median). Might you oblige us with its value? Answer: 7.0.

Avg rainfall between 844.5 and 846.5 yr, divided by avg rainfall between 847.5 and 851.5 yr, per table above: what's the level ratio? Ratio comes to 0.81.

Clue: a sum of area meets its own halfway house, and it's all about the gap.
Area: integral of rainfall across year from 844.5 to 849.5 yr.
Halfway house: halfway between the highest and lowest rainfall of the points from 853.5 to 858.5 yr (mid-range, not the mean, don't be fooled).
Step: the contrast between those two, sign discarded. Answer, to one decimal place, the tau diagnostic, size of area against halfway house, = 33.4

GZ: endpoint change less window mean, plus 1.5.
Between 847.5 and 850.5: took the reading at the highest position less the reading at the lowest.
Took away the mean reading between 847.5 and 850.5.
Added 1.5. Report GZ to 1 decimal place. -7.3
